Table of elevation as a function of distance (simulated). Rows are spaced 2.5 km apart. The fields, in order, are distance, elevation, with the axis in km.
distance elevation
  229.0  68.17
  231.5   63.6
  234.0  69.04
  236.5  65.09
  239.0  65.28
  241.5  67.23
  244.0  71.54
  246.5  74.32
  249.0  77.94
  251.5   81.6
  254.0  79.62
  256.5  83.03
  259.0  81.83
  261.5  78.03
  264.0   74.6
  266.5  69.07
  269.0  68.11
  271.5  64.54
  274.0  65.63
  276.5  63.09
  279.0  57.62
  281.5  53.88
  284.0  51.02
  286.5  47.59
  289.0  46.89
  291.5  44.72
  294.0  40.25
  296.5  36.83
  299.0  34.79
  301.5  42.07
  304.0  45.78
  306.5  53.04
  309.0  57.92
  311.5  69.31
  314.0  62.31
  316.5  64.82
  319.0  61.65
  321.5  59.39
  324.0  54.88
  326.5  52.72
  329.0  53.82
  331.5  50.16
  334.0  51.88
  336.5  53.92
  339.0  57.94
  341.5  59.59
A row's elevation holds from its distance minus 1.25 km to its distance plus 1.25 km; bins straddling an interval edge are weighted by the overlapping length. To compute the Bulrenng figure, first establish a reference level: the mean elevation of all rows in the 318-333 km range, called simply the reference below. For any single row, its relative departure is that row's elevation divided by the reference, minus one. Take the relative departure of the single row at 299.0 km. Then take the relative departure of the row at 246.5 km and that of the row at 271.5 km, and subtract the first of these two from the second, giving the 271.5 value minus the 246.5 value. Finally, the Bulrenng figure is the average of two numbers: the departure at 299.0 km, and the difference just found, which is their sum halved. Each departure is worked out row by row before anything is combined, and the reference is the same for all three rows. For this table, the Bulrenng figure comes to -0.27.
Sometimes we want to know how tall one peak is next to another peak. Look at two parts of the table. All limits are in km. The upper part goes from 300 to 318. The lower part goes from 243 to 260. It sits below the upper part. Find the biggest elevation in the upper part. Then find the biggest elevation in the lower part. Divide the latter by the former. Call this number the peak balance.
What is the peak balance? 1.20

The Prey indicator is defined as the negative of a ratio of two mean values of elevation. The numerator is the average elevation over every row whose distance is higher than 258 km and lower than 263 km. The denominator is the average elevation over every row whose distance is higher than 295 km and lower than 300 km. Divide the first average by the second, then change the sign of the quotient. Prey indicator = -2.2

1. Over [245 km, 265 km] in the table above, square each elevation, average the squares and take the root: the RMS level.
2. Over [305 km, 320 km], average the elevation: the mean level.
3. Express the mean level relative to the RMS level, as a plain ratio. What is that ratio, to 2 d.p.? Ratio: 0.78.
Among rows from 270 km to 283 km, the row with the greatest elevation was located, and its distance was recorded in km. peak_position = 274.0 km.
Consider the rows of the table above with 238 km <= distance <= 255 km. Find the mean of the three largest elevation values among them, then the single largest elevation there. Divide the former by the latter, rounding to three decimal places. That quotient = 0.977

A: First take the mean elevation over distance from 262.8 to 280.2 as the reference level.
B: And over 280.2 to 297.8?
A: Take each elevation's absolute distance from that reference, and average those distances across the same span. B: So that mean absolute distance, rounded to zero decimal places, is 20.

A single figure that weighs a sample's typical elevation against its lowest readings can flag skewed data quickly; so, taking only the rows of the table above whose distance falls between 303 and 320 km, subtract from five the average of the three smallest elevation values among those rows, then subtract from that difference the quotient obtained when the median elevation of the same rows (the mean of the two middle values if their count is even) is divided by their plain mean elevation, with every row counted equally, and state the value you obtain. -48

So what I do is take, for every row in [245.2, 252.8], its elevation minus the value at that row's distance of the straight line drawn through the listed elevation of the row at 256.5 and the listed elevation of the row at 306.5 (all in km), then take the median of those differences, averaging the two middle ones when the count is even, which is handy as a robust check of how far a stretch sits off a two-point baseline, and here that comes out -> -10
